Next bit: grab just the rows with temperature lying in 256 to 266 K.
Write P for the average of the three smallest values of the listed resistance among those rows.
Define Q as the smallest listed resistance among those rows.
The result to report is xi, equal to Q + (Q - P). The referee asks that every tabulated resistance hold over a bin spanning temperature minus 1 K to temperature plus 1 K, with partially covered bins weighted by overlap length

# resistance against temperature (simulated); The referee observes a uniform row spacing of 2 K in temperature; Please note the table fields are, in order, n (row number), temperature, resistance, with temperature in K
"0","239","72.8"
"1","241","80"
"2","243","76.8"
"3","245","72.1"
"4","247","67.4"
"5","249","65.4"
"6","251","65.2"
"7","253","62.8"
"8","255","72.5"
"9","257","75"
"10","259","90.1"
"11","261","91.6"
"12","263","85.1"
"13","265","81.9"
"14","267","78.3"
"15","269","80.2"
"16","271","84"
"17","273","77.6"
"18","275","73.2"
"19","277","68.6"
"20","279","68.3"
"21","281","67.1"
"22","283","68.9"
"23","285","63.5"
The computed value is 69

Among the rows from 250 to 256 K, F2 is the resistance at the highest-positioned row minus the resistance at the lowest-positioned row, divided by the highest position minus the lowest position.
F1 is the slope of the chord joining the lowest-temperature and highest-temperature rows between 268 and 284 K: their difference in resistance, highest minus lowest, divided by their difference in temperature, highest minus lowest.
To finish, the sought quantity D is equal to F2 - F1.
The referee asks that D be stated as 3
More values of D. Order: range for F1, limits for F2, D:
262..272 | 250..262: 3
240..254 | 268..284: 1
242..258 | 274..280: -1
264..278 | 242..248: -1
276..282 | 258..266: -1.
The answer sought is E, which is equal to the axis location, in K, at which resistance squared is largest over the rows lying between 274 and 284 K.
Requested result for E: 275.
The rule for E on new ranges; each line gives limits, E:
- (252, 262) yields 261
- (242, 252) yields 243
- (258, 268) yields 261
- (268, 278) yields 271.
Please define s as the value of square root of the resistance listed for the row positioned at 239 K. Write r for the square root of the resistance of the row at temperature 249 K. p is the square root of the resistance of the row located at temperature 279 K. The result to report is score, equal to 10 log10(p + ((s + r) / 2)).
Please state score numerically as 12.2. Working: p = 8.3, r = 8.09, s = 8.5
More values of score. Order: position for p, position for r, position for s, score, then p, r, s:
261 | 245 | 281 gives 12.5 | 9.6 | 8.49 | 8.2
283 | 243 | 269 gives 12.3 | 8.3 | 8.76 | 9.0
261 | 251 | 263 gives 12.6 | 9.6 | 8.07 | 9.2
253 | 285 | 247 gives 12.0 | 7.9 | 7.97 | 8.2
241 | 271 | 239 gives 12.5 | 8.9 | 9.17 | 8.5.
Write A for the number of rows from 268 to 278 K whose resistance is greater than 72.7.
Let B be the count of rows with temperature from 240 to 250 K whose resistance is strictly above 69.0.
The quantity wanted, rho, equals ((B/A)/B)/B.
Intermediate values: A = 4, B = 3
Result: 0.08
